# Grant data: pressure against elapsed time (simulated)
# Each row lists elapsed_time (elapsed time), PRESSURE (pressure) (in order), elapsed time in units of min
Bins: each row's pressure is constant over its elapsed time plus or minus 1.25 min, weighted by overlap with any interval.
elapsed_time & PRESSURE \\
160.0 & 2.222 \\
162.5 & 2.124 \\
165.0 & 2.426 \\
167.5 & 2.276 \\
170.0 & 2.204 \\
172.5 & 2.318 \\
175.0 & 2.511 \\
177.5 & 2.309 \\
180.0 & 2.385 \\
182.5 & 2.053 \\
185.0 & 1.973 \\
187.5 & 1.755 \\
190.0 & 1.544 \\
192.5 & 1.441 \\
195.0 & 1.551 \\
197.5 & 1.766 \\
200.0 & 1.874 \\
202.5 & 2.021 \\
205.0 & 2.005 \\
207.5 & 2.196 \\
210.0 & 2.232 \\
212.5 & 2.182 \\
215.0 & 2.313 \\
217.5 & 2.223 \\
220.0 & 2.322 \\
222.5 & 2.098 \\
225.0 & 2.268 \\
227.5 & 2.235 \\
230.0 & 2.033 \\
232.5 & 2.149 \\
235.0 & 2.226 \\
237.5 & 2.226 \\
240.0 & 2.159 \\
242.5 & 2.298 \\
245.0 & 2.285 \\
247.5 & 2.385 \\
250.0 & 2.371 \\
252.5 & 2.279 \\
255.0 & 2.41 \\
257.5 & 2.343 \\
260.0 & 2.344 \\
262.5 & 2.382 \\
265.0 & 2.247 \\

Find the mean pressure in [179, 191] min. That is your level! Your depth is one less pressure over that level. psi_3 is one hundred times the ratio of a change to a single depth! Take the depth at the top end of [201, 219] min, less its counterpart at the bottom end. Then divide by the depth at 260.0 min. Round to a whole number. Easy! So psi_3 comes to 50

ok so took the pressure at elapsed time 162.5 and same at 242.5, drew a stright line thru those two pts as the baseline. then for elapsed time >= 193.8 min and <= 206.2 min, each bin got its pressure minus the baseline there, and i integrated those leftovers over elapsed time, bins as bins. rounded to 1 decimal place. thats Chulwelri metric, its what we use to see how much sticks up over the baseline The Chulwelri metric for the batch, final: -4.5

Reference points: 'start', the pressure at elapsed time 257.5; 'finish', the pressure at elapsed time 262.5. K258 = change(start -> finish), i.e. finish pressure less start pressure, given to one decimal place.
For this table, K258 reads 0.0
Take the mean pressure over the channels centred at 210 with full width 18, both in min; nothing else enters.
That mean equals 2.17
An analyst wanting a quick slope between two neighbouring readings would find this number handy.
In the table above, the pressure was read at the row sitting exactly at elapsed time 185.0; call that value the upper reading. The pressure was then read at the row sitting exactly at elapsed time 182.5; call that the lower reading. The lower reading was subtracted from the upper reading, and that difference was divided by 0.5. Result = -0.16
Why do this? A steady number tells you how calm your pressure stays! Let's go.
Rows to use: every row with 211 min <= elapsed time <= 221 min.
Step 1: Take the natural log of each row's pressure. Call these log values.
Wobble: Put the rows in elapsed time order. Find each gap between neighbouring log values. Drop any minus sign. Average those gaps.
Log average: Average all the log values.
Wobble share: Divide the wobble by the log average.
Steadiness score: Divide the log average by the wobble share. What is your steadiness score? 14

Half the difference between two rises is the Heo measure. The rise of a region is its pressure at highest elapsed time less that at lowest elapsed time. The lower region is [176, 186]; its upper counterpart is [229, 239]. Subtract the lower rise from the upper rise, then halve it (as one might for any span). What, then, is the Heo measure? 0.26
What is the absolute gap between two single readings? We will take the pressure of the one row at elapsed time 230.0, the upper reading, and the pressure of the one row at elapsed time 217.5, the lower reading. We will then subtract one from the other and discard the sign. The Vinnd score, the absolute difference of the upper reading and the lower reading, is 0.19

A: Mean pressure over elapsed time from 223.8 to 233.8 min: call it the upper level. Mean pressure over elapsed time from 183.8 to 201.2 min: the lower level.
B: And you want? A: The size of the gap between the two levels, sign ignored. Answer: 0.47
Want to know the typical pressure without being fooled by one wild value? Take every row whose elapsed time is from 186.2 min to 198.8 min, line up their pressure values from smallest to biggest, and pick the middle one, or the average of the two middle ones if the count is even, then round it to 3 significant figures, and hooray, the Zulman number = 1.55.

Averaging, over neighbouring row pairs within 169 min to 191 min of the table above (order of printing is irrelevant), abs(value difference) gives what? 0.18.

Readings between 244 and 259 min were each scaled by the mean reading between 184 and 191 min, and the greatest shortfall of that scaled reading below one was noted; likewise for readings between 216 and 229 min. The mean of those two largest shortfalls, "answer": -0.25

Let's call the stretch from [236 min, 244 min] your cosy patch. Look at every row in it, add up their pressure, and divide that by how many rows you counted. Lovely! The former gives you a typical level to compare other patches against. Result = 2.23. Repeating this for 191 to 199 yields 1.59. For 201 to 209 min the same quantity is 2.07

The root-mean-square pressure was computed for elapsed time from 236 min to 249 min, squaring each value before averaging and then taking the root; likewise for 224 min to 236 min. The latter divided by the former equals 0.96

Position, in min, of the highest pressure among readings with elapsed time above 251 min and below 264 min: 255.0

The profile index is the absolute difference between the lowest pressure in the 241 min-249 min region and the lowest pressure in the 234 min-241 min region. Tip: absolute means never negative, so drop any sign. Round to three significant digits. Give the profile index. 0.126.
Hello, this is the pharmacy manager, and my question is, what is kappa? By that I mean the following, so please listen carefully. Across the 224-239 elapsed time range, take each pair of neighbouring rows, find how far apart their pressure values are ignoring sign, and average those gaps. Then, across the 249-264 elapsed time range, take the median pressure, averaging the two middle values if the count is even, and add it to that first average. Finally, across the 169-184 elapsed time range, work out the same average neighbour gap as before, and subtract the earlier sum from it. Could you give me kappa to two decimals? -2.26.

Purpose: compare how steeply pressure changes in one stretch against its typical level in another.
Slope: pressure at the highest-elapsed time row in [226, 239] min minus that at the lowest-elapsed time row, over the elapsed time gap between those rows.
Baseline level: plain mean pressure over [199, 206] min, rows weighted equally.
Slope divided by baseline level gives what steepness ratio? -0.0005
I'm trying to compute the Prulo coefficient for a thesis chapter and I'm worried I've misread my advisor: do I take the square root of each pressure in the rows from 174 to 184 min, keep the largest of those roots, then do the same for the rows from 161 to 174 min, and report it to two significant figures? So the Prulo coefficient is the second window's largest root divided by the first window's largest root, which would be 0.98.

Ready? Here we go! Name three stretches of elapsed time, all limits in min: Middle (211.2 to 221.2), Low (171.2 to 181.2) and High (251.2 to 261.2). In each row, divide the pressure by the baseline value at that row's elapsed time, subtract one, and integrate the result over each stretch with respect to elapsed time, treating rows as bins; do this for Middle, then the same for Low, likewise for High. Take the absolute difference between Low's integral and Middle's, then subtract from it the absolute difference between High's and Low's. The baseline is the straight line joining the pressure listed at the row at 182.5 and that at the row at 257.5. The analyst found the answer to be -0.32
